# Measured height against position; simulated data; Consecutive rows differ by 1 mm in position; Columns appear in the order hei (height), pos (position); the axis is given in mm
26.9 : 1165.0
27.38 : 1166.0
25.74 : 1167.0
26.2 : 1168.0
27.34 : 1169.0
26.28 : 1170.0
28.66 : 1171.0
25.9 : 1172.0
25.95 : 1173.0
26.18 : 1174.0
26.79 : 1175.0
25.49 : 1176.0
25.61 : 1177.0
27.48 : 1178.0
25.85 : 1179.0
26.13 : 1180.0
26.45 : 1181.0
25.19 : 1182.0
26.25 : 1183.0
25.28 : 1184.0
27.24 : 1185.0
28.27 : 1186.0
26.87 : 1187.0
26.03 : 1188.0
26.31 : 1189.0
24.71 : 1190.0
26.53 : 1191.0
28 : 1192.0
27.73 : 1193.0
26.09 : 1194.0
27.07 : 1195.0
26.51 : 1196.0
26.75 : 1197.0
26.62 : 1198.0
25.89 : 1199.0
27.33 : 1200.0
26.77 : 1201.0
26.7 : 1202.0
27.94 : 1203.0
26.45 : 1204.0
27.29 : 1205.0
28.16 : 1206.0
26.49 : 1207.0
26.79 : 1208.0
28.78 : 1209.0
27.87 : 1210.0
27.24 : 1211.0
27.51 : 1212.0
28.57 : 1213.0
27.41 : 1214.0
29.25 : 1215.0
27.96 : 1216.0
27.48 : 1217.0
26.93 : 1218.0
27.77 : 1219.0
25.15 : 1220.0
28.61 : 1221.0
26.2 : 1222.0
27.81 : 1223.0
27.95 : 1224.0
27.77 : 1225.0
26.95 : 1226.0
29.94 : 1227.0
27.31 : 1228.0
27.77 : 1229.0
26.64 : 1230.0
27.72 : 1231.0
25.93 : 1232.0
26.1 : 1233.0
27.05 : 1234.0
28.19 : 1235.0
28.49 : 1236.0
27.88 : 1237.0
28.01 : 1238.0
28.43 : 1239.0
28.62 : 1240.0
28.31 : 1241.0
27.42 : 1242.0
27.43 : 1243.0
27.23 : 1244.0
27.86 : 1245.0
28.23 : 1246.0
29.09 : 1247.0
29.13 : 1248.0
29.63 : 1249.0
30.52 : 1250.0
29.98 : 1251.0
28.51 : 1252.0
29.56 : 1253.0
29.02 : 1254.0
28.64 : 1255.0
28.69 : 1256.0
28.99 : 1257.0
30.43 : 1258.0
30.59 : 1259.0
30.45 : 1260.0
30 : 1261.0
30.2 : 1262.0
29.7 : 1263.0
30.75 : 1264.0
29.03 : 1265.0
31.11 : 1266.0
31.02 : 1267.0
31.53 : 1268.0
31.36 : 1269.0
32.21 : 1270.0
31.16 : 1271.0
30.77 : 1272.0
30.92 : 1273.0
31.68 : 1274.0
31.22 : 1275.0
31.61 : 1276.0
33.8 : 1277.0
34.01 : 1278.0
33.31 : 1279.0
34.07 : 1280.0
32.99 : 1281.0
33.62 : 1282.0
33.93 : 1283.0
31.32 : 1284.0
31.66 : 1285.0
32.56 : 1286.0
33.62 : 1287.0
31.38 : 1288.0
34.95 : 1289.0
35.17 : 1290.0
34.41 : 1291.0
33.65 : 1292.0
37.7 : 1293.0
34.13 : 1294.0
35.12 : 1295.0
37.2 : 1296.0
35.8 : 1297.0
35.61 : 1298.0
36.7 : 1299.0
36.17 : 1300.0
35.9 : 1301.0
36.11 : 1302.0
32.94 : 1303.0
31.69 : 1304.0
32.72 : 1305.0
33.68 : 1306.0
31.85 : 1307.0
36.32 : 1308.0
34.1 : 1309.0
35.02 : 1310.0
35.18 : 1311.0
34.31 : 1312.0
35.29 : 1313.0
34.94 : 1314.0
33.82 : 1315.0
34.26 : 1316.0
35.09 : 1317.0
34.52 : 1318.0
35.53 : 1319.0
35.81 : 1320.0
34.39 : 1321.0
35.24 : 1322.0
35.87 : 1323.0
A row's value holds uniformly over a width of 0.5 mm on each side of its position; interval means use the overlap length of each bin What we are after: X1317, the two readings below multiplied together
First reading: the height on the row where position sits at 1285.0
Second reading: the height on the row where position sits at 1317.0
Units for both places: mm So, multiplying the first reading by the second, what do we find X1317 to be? 1111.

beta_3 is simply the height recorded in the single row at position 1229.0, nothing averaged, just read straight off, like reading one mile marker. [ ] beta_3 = 27.77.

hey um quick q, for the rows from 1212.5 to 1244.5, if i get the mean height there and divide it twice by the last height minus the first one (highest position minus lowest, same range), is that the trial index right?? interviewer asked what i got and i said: 15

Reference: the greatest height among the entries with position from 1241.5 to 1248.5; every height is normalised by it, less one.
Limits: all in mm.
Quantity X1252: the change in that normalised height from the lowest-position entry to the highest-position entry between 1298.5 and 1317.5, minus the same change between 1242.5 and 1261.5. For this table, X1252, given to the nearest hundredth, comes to -0.14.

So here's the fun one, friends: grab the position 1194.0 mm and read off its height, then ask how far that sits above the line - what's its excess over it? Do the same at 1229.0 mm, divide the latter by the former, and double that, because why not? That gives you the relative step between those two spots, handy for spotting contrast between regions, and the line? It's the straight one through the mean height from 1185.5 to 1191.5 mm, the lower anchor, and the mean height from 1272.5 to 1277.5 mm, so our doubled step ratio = 3.4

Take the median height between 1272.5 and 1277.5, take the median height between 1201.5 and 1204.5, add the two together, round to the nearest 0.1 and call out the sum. 58.3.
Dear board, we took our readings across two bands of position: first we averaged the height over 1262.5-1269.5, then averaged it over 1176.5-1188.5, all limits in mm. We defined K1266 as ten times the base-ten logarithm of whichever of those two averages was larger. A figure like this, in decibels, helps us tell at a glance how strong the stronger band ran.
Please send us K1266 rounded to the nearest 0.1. 14.9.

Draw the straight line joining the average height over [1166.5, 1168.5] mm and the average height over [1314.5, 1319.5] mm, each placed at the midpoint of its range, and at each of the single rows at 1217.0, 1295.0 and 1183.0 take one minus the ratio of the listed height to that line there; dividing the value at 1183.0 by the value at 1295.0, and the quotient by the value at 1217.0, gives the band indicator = -9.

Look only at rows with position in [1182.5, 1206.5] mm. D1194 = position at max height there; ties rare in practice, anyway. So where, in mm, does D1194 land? 1186.0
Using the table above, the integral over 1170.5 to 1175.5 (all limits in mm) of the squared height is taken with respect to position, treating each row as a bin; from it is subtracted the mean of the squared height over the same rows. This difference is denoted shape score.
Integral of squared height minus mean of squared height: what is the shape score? 2855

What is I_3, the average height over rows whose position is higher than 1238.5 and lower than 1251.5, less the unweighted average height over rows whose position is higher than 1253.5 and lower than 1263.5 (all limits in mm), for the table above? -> -1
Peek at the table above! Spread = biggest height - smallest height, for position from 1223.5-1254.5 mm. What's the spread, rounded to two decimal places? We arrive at 4.59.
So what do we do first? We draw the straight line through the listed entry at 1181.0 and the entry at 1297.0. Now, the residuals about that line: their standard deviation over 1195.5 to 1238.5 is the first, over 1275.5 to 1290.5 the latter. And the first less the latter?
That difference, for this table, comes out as 0.0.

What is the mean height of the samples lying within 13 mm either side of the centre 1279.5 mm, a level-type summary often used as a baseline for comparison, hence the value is 33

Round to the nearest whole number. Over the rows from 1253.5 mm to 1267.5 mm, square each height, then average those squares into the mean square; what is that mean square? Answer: 895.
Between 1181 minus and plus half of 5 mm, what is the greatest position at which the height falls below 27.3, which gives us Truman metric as 1183.0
